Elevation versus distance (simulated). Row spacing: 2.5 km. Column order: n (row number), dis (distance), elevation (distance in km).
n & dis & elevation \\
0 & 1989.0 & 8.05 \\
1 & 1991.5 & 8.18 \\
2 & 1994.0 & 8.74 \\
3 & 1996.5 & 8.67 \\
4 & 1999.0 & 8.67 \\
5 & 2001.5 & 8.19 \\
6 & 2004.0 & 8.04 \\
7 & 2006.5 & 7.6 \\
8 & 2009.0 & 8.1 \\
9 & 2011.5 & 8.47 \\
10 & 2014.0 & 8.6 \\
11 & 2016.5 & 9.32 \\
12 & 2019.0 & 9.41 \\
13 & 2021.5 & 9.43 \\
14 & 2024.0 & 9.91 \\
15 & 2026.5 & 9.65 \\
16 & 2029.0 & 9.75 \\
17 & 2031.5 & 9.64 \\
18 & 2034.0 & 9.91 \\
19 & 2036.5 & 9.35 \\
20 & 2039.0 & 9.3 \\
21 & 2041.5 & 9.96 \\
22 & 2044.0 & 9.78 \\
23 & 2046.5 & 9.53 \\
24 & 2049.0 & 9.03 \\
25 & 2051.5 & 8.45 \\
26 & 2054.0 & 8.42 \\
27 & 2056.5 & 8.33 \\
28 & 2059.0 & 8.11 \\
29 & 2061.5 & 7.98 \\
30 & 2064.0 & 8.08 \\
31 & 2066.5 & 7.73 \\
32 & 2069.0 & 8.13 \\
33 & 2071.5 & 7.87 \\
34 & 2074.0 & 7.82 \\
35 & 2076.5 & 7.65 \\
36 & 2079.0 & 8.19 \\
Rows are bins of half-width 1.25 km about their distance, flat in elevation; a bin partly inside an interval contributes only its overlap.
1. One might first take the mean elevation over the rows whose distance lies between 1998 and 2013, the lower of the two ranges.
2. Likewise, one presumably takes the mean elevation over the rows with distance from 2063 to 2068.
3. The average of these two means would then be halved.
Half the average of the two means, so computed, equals 4.02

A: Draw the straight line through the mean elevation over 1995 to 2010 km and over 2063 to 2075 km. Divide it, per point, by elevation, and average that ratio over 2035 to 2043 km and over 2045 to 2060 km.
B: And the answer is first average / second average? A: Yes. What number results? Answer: 0.91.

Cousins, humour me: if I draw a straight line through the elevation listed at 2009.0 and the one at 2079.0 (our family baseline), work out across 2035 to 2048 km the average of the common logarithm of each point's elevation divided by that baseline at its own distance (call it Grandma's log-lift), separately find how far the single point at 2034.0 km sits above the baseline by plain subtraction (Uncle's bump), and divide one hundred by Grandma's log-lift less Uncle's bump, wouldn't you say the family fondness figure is -59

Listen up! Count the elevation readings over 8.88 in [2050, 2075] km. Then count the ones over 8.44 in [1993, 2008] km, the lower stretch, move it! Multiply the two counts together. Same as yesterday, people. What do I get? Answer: 0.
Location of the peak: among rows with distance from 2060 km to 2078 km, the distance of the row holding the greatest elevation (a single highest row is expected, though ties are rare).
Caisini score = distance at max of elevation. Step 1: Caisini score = 2069.0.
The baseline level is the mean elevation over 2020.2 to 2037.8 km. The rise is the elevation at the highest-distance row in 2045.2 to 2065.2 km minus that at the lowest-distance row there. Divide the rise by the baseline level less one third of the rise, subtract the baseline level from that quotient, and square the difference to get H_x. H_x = 96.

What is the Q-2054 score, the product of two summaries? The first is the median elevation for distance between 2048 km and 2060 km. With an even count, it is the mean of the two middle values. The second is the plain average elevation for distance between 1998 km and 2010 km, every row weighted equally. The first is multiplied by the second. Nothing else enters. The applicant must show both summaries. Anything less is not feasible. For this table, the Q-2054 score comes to 68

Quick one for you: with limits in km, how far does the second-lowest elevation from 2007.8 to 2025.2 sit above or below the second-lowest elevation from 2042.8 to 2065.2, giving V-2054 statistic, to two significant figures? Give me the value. 0.39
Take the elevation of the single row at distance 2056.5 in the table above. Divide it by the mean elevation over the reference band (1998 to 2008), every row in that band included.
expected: 1.03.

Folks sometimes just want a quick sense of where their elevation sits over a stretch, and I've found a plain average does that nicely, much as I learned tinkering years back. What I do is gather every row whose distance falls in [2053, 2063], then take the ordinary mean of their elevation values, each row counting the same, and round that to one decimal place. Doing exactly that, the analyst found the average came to 8.2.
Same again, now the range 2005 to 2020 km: 8.6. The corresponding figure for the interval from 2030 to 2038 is 9.6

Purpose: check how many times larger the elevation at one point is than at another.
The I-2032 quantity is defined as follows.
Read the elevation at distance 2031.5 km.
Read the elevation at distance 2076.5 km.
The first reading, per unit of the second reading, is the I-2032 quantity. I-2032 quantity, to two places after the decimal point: 1.26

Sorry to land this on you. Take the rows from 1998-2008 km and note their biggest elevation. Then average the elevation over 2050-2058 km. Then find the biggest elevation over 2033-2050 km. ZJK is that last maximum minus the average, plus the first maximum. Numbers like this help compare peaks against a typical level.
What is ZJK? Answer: 10.2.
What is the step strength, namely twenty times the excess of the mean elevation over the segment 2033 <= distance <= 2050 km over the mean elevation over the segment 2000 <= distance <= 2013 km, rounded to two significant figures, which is 29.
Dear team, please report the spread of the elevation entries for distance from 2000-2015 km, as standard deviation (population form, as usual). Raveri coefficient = 0.32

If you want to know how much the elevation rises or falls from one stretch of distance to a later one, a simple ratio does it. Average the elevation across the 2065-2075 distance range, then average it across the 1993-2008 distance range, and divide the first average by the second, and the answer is 0.95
